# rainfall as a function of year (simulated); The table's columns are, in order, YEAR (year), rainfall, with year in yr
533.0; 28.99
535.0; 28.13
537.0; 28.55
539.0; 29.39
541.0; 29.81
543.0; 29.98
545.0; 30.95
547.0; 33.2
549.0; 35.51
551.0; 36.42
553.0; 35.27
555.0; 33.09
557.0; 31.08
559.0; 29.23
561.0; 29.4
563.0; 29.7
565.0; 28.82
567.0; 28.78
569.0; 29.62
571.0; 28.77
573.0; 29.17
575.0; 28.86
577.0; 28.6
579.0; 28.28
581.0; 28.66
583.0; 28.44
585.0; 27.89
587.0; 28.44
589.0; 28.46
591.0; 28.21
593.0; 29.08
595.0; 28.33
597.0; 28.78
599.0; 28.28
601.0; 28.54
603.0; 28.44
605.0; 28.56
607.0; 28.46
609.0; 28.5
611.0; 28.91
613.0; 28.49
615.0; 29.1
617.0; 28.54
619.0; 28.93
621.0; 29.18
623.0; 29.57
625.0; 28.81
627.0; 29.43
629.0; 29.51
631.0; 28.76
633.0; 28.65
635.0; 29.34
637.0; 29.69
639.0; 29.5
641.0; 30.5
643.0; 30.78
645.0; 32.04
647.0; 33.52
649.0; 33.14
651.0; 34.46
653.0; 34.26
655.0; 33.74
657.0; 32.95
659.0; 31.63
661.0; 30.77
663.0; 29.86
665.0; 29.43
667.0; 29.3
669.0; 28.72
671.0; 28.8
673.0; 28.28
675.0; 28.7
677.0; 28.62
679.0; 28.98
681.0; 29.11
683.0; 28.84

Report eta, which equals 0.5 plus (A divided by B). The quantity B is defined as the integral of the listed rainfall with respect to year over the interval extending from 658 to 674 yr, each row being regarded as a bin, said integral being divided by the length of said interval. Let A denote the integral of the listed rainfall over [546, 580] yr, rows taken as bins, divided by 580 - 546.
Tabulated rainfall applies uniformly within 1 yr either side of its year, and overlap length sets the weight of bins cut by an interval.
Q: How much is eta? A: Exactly 1.54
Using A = 30.8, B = 29.6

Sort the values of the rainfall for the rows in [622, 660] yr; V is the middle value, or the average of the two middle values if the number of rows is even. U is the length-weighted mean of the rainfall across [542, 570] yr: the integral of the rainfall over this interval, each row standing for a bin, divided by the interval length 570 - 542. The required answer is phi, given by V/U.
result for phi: 0.97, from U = 31.5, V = 30.5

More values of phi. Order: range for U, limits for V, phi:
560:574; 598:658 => 1.00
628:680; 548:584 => 0.96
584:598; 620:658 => 1.04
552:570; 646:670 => 1.06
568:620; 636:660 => 1.14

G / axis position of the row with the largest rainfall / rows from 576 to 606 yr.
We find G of 593.0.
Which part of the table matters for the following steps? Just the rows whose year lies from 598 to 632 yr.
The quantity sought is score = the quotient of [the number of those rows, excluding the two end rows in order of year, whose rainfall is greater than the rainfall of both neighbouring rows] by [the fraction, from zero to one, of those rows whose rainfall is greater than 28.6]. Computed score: 11.3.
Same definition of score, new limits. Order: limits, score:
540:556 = 1.0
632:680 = 5.2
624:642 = 2.0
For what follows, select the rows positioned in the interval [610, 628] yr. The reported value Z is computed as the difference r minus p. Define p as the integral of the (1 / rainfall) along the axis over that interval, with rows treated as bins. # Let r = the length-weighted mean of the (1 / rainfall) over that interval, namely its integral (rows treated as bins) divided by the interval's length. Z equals -0.6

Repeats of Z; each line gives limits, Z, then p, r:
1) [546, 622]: -2.5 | 2.6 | 0.0340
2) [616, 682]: -2.2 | 2.2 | 0.0332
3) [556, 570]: -0.4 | 0.5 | 0.0339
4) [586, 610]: -0.8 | 0.8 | 0.0351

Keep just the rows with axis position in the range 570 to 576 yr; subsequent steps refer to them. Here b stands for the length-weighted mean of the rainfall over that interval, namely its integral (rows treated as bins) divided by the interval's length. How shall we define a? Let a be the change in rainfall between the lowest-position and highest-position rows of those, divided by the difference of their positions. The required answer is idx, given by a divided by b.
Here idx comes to 0.0008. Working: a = 0.02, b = 28.9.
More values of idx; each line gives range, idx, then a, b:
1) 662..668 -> -0.0047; -0.14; 29.5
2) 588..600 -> -0.0006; -0.02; 28.5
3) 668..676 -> -0.0001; 0.00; 28.6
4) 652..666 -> -0.0127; -0.40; 31.8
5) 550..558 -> -0.0262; -0.89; 34.0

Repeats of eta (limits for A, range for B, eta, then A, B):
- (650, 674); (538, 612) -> 1.54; 31.0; 29.7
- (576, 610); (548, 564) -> 1.38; 28.5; 32.5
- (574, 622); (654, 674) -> 1.44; 28.6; 30.3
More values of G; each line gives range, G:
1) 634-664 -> 651.0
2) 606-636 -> 623.0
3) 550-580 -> 551.0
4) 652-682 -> 653.0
